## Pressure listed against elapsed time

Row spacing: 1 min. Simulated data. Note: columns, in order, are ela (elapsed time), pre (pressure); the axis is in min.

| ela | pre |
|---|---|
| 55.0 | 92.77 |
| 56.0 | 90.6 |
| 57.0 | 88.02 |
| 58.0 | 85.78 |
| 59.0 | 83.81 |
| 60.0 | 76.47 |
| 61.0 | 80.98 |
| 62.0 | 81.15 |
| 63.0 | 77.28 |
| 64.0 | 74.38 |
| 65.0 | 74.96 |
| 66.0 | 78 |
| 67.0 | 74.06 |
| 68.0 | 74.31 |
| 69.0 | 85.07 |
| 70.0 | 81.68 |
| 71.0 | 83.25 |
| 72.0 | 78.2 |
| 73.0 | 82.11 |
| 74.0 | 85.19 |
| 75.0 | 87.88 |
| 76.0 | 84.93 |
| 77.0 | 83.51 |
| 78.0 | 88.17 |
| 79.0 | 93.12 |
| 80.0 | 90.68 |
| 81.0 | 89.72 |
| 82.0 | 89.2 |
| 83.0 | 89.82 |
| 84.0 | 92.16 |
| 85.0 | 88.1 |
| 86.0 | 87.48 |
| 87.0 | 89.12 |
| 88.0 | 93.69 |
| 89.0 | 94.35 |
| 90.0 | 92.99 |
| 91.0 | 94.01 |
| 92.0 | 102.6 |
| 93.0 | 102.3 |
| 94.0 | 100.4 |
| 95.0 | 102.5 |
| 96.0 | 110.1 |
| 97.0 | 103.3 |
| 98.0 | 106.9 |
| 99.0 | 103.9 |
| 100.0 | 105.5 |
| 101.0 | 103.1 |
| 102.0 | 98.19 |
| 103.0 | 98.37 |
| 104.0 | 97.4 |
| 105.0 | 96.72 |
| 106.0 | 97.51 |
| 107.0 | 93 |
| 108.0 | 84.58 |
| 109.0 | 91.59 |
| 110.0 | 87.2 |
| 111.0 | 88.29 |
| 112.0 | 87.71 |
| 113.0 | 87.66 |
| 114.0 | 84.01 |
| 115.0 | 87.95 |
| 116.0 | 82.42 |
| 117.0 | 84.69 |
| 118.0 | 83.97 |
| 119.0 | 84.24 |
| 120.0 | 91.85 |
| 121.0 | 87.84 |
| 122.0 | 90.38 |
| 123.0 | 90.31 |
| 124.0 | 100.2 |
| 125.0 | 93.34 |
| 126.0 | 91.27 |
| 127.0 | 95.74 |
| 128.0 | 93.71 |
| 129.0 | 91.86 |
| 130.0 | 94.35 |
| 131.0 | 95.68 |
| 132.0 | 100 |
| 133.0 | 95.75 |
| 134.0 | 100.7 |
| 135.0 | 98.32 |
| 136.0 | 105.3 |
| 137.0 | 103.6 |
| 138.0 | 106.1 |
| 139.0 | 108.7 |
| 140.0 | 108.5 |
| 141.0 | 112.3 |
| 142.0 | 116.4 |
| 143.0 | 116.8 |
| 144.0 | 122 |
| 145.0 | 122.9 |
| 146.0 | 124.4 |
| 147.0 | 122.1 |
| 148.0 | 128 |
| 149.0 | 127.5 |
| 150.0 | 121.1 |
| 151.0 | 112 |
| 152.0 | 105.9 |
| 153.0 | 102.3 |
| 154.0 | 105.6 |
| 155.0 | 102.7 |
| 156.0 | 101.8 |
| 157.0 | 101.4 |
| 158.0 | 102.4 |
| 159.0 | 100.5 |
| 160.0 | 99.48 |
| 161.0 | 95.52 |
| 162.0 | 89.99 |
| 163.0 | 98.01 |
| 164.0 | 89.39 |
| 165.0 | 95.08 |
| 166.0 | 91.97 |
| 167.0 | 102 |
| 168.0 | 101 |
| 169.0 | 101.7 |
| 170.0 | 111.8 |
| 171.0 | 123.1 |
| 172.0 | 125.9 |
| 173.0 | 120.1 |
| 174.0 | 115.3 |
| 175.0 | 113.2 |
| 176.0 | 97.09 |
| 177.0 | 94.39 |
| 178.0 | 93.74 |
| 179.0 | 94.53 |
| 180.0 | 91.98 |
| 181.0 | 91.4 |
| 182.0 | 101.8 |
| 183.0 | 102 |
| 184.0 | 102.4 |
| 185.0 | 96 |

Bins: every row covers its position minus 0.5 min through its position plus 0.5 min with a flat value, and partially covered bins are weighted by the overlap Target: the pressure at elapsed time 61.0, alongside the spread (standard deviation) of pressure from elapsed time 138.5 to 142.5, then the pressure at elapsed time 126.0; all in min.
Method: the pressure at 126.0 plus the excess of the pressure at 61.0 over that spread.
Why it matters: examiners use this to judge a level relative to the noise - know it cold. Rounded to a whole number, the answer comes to 169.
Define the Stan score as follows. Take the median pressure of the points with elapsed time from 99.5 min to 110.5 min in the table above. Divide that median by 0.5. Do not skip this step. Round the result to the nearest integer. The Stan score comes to 195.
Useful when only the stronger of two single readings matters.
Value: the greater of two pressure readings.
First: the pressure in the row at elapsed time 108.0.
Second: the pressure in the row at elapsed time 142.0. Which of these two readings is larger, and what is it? 116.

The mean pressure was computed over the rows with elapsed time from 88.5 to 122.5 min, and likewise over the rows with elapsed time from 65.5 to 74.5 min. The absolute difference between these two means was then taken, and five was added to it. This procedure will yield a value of 19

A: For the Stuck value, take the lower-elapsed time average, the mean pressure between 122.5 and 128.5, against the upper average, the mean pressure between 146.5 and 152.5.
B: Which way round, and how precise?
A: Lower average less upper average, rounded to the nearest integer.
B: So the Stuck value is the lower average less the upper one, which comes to -25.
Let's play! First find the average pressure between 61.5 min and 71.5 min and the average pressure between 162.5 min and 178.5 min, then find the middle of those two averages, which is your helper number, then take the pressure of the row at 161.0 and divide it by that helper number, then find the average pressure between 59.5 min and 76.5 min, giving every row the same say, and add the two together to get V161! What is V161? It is 81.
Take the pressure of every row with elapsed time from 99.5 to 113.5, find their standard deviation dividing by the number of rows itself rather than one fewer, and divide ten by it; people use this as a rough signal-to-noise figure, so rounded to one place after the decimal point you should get 1.6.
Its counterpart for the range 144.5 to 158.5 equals 1.0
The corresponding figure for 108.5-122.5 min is 3.5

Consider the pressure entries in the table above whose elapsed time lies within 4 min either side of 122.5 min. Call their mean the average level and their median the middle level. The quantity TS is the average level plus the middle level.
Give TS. 182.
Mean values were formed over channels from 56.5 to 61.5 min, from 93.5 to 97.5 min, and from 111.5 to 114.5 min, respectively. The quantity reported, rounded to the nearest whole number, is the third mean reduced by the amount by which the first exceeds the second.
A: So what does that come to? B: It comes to 108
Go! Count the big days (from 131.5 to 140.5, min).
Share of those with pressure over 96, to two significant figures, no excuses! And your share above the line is 0.89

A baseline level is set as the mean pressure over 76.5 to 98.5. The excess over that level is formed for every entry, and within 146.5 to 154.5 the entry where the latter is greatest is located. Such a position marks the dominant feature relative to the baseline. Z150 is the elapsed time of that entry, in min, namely 148.0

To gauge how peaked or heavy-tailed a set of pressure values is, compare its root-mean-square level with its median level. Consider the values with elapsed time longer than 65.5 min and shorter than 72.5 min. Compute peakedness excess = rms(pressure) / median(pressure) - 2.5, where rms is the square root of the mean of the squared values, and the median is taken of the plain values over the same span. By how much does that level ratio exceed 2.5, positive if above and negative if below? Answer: -1.49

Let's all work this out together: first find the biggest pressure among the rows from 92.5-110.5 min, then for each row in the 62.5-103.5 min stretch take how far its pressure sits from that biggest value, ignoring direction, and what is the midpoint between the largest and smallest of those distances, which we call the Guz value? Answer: 18.0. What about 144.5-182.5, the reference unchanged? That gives 11.2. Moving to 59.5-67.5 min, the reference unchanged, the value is 32.5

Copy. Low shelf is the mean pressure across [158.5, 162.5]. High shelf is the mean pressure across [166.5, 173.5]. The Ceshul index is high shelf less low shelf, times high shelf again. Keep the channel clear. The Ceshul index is 1780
